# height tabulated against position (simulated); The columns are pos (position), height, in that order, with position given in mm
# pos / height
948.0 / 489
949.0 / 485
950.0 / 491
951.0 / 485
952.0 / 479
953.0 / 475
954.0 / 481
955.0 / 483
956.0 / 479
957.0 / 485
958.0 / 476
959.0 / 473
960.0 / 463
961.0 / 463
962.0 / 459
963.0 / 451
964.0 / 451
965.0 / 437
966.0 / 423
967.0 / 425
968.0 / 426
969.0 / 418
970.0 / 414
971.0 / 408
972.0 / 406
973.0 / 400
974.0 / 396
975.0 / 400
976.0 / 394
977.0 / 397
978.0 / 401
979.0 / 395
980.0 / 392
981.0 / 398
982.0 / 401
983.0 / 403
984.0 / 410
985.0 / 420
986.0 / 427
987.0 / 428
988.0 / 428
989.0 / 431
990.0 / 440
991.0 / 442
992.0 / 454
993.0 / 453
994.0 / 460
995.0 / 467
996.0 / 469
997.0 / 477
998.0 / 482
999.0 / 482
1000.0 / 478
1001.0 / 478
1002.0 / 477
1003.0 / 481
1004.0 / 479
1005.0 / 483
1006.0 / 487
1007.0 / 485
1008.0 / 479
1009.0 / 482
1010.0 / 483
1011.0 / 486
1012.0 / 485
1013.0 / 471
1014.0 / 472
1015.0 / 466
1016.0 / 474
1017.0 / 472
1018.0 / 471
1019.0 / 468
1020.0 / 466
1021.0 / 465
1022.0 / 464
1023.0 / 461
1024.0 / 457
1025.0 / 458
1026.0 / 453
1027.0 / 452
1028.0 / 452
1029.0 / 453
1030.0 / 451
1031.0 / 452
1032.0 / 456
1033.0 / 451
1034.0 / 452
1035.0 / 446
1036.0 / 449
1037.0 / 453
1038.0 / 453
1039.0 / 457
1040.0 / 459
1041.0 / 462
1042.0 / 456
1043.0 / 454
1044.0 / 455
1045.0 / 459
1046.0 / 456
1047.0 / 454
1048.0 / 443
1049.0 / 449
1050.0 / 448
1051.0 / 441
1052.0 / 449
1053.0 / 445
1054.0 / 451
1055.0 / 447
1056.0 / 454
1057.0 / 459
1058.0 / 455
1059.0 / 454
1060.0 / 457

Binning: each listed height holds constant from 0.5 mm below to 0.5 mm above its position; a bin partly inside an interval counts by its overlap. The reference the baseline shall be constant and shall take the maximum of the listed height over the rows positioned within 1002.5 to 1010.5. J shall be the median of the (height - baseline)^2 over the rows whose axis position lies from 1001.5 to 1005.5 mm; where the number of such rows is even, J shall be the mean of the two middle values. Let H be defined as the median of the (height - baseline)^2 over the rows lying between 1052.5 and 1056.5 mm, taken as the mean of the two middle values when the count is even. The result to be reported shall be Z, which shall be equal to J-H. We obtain -1398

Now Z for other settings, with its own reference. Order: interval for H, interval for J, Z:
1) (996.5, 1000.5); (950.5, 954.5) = -3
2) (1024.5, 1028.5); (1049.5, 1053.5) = 452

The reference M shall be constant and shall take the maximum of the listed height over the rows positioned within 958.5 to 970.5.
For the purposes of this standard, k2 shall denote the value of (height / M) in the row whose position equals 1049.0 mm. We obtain 0.95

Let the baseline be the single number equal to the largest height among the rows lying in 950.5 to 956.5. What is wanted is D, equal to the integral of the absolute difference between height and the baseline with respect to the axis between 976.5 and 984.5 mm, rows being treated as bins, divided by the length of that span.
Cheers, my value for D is 85.4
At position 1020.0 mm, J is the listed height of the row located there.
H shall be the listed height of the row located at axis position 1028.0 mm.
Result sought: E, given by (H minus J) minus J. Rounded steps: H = 452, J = 466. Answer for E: -480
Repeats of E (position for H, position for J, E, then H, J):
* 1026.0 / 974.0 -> -339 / 453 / 396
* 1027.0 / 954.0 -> -510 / 452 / 481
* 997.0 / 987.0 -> -379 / 477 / 428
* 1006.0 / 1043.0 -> -421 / 487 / 454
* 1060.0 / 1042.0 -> -455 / 457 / 456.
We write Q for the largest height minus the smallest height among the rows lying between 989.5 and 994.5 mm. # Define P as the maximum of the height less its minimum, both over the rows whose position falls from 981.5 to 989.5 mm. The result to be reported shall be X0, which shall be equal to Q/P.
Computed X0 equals 0.67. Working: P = 30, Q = 20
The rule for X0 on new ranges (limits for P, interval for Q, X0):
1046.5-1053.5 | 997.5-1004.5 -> 0.38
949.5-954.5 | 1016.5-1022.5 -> 0.50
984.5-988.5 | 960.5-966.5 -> 5.00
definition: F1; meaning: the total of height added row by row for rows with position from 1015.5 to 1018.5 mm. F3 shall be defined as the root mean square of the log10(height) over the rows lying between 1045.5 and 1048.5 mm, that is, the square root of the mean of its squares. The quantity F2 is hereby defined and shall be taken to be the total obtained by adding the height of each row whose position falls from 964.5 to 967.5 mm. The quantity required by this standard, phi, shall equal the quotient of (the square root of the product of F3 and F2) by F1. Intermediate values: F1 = 1417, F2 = 1285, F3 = 2.65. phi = 0.041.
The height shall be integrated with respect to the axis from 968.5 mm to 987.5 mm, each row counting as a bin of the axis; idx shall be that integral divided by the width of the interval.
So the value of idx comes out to 406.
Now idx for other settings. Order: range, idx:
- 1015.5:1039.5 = 458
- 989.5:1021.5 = 472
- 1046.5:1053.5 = 447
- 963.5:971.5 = 425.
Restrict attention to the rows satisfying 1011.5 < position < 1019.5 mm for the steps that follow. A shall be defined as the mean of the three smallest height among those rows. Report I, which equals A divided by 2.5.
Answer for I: 187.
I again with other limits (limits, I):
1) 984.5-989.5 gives 170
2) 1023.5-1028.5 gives 181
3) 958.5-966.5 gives 175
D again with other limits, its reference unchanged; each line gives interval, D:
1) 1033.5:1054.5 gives 33.0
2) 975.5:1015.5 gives 34.6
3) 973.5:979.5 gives 87.8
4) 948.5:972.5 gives 29.8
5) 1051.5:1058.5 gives 33.6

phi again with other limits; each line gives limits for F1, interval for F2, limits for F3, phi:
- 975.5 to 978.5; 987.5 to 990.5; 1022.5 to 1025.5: 0.049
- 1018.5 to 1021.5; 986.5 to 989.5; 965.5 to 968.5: 0.042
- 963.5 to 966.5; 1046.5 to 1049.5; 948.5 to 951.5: 0.046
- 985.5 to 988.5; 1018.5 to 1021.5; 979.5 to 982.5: 0.047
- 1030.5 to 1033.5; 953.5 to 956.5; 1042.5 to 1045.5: 0.046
